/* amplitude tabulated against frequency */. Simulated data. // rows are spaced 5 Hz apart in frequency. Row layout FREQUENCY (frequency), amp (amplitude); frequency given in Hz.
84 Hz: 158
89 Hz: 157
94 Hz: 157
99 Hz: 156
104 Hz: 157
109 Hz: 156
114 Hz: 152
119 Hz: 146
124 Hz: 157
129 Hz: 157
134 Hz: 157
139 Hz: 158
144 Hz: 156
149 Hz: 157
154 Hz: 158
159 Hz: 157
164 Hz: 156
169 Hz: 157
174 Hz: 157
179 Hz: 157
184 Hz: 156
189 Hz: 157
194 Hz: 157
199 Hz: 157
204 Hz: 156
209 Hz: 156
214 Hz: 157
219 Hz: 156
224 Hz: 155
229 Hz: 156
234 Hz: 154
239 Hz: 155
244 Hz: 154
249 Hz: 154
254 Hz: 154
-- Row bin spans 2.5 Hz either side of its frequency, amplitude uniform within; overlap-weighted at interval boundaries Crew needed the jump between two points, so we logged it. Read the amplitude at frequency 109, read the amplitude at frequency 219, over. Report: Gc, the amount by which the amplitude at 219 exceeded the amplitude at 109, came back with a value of 0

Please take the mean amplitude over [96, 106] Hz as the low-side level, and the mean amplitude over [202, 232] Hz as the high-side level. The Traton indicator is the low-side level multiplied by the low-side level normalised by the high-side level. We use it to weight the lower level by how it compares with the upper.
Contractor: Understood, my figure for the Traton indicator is 157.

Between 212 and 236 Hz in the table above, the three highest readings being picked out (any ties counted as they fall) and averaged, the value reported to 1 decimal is 156.3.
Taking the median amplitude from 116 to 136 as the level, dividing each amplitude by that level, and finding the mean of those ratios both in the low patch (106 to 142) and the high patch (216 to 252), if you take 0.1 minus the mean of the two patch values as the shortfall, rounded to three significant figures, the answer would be -0.886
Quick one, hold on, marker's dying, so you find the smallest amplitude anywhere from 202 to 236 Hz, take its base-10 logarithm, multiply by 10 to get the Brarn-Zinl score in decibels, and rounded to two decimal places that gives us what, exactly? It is 21.88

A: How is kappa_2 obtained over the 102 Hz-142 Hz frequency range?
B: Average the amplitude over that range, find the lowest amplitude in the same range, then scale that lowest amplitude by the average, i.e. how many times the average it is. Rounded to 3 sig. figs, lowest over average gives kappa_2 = 0.942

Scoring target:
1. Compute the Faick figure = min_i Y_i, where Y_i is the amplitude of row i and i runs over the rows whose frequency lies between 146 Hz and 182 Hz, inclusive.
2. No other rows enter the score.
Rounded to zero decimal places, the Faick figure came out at 156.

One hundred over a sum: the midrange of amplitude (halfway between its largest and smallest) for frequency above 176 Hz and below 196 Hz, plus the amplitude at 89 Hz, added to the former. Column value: 0.319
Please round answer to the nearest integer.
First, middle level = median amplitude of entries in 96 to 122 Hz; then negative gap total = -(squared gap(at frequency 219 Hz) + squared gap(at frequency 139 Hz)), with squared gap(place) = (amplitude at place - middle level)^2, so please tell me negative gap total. -4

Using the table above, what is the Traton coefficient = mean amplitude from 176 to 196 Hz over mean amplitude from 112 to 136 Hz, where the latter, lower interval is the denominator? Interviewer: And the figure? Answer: 1.02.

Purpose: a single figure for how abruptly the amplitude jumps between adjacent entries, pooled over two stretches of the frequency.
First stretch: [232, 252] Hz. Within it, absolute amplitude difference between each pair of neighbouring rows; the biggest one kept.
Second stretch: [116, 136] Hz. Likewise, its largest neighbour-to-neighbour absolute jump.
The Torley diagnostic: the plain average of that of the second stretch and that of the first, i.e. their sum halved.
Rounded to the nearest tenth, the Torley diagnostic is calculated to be 6.0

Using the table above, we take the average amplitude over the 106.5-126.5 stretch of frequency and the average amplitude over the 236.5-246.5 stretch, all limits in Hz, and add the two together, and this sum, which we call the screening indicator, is 307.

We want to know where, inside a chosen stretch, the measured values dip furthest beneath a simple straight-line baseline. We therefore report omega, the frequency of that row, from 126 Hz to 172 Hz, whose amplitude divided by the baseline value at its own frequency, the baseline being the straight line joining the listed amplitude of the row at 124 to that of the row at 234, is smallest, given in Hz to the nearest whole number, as 144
